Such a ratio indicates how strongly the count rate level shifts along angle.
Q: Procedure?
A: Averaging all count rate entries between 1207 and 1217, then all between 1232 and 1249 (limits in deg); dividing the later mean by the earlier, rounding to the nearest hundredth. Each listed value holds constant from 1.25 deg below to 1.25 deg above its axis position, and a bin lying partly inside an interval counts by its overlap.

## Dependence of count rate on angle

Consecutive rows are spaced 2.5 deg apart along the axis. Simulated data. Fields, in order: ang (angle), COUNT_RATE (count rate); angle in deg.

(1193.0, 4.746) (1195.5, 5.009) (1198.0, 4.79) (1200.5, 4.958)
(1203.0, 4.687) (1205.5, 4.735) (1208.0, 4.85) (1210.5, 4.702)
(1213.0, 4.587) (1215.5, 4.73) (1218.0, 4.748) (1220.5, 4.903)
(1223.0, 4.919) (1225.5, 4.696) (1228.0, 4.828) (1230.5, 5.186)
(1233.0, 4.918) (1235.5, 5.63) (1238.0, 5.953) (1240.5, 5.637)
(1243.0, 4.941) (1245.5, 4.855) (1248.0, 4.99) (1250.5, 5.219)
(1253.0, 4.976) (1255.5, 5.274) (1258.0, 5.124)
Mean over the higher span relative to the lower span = 1.12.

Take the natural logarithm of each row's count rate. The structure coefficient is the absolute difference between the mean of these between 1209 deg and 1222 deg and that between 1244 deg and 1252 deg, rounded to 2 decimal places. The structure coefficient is 0.06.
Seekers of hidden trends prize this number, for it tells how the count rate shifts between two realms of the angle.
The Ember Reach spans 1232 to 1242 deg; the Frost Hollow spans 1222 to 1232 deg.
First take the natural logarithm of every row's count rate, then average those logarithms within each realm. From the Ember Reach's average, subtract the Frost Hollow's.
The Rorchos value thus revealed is 0.12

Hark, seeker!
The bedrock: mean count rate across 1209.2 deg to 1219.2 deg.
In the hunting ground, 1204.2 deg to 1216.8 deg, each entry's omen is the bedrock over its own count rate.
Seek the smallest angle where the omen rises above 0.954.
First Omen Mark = 1205.5 deg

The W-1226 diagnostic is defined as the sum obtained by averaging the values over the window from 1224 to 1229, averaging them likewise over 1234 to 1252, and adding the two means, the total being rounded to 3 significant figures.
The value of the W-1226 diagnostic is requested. 10.1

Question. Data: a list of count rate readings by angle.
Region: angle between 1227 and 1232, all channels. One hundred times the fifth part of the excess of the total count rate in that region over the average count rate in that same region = 100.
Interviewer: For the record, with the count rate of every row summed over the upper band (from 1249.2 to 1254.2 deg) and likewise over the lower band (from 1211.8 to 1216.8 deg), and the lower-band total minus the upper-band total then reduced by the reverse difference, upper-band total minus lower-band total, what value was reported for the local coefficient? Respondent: -1.8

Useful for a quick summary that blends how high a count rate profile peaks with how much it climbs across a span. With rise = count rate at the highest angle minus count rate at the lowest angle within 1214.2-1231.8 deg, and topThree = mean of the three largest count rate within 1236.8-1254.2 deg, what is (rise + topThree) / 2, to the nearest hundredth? 3.03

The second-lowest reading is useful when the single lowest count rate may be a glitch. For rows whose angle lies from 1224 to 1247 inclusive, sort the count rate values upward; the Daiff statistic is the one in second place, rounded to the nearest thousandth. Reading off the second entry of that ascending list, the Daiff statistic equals 4.828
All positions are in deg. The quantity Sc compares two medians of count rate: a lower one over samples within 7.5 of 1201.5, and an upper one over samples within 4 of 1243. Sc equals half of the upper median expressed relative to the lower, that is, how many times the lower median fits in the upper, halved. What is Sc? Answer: 0.513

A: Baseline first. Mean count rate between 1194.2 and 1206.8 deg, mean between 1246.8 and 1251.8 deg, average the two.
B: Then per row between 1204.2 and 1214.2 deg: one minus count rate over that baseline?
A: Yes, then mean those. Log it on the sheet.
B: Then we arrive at 0.05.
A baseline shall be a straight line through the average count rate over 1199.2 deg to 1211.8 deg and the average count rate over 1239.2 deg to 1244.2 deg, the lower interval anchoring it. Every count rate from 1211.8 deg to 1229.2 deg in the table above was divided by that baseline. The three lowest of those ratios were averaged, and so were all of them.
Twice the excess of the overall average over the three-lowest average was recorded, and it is 0.037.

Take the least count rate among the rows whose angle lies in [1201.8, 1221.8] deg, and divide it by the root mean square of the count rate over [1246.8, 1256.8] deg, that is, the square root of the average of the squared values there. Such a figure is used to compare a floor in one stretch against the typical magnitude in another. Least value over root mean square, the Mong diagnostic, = 0.90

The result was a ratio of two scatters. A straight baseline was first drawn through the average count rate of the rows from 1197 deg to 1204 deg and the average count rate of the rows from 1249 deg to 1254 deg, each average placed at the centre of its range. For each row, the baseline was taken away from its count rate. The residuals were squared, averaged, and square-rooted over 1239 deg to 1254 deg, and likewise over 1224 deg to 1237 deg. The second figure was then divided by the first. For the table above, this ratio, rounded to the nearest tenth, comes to 1.2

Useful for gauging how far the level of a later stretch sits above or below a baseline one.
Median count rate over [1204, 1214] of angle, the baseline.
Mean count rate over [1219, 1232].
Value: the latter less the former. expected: 0.2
